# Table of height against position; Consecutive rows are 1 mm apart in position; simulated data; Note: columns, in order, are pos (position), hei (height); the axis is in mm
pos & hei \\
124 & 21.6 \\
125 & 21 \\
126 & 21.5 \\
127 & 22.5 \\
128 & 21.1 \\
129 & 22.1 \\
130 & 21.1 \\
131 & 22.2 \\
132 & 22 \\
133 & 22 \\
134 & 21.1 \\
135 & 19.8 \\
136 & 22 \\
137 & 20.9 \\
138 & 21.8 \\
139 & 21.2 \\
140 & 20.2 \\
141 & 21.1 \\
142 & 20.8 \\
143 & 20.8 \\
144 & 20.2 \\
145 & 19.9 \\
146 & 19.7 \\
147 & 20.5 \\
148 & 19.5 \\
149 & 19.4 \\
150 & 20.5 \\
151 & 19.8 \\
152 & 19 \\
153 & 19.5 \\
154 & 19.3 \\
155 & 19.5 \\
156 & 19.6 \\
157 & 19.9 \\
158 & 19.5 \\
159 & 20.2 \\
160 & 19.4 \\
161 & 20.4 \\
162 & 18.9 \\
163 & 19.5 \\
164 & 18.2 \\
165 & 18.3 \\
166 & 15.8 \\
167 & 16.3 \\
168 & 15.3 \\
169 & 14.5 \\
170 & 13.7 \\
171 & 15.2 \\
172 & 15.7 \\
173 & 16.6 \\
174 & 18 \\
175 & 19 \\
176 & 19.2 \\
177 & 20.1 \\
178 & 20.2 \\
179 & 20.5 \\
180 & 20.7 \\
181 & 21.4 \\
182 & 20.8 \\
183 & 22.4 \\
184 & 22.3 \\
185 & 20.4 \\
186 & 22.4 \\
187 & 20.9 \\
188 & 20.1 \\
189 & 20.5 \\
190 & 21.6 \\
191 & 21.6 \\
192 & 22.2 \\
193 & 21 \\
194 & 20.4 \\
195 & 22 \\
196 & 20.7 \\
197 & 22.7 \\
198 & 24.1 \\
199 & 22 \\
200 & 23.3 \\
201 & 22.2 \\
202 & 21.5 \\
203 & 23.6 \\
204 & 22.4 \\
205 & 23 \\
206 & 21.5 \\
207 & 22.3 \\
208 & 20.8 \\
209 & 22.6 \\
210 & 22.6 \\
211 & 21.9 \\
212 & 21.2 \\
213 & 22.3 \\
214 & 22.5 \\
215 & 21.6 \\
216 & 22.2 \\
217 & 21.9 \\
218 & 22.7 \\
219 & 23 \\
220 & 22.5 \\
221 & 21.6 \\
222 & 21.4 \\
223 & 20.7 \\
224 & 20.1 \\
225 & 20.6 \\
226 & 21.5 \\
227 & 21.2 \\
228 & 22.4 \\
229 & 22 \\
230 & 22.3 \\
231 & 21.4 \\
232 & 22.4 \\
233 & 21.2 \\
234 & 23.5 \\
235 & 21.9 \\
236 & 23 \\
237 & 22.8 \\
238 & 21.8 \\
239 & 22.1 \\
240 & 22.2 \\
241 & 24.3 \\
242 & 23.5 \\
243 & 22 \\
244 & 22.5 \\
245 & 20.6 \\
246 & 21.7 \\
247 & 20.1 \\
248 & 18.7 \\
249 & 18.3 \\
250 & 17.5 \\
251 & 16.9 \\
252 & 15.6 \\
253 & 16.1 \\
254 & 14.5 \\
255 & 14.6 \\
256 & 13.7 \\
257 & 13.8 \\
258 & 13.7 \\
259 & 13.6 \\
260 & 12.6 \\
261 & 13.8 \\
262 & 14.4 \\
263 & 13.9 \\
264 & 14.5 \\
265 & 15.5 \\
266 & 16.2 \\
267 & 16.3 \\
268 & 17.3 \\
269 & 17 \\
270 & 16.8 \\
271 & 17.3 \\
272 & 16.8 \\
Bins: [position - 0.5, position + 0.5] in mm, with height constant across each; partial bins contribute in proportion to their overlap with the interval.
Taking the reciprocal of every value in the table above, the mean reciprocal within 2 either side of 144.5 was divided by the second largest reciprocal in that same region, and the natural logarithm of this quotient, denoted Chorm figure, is -0.012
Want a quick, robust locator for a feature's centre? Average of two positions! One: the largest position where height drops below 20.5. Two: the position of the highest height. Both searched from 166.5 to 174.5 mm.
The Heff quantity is 174.0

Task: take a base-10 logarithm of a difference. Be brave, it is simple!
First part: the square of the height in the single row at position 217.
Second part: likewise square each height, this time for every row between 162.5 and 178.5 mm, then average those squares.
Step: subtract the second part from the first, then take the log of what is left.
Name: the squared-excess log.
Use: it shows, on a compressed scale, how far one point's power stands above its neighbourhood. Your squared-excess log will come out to 2.3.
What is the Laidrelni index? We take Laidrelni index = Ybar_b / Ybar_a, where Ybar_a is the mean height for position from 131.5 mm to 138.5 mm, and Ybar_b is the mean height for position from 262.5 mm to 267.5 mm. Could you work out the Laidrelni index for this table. 0.7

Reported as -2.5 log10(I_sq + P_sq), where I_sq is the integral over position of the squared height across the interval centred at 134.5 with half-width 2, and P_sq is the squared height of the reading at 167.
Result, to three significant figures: -8.29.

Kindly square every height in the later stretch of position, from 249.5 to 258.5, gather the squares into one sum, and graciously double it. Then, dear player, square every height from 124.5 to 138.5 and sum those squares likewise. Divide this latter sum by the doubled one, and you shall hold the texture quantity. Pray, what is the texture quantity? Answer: 1.6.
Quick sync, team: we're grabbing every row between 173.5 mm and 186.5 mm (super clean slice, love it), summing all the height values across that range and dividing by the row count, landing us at 21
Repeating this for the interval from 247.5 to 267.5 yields 15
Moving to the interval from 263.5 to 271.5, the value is 16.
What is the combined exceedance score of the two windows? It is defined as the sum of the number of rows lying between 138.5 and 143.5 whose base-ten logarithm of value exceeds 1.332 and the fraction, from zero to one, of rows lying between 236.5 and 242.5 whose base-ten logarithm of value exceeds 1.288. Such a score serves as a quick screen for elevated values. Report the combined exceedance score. 1.00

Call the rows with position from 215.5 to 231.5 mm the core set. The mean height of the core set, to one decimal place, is 21.7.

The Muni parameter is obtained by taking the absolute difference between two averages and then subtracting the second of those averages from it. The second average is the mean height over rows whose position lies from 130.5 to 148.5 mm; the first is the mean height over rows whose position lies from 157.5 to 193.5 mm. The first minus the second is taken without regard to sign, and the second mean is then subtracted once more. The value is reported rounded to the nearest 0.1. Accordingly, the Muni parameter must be -19.2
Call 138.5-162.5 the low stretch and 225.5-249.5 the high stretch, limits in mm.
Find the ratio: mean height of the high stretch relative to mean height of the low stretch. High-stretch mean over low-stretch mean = 1.09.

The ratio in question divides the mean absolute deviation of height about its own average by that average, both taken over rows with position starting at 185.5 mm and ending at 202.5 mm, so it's 0.039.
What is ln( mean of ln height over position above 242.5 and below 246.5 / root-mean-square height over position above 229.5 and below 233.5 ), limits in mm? -1.96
